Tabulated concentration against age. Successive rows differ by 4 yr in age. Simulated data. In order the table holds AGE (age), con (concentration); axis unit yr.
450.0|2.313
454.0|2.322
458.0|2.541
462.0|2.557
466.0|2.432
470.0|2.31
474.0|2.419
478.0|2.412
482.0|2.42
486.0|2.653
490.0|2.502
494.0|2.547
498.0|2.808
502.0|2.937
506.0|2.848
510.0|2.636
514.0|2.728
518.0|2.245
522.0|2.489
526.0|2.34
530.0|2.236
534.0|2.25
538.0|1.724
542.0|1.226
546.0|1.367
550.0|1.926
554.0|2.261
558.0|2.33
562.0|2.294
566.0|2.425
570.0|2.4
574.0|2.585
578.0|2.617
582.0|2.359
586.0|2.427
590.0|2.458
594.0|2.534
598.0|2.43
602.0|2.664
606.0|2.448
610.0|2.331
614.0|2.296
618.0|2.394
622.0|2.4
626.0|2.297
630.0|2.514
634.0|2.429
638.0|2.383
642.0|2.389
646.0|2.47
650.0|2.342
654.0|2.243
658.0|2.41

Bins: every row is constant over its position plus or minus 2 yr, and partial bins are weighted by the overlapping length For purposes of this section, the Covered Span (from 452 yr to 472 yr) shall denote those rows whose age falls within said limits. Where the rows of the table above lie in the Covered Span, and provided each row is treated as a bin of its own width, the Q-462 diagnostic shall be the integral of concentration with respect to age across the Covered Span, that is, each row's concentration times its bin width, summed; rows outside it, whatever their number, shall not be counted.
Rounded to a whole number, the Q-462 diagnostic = 49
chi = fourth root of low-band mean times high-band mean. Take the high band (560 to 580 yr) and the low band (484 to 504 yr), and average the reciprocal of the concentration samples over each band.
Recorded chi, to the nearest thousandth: 0.624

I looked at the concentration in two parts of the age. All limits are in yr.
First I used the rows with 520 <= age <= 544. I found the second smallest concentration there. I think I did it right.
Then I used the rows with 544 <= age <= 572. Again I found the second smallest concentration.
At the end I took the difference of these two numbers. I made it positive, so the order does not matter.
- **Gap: 0.20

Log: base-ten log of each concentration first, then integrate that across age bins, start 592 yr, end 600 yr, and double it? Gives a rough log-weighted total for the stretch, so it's 6.3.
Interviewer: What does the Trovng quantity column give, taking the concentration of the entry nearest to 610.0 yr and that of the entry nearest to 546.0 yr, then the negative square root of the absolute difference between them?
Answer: -1.0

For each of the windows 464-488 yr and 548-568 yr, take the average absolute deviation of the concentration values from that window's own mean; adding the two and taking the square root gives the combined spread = 0.45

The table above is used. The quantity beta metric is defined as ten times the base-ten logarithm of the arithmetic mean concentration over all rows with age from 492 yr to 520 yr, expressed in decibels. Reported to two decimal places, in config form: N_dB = 4.28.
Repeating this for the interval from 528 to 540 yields 3.16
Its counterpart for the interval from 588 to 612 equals 3.94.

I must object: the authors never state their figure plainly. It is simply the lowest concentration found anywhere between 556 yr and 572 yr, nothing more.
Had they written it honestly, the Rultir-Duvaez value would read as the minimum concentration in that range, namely 2.294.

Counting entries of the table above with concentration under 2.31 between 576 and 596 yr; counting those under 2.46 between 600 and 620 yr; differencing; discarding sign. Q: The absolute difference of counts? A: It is 4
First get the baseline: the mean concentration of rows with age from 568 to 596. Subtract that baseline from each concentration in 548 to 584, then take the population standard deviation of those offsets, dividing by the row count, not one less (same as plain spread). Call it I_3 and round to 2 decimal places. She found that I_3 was 0.19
